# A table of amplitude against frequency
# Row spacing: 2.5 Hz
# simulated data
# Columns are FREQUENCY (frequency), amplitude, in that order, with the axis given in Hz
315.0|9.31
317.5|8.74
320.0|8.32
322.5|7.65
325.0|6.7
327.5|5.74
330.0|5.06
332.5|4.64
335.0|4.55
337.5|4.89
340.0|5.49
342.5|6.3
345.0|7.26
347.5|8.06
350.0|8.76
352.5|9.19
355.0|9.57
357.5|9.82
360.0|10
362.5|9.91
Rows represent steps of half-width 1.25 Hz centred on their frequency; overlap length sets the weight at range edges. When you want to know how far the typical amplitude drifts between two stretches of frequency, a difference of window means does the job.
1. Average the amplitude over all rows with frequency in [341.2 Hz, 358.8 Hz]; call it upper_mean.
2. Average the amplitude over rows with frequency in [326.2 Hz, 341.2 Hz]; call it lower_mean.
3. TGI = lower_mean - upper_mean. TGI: -3.4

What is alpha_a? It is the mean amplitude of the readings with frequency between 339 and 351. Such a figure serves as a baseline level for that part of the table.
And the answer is 7.2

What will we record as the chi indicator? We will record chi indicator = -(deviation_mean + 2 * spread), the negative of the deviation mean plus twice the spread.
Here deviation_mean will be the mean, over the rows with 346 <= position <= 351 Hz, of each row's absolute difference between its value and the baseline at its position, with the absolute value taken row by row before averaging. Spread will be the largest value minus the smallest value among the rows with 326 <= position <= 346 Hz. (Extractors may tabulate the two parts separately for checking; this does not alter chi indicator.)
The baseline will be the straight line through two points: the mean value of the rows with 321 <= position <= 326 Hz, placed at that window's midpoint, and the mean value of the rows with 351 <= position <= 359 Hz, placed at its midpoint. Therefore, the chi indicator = -6.1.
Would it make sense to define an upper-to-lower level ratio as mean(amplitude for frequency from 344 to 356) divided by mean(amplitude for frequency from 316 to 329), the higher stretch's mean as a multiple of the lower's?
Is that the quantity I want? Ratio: 1.2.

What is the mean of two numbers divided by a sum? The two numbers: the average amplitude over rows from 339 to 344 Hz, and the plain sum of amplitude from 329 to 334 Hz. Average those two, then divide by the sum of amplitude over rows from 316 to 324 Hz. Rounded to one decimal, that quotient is 0.3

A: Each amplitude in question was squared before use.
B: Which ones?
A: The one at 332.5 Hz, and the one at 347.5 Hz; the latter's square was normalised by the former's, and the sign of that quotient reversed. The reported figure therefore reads -3.0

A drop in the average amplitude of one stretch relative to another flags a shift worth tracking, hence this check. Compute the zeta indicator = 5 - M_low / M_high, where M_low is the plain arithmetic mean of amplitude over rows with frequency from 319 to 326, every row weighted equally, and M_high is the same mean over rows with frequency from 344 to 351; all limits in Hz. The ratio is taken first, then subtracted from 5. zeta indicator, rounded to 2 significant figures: 4.1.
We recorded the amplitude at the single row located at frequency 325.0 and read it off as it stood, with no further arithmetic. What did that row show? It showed 6.7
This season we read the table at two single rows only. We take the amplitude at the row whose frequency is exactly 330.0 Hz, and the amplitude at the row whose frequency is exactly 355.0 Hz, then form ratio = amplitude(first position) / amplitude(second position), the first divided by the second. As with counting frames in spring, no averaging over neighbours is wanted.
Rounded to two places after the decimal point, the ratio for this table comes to 0.53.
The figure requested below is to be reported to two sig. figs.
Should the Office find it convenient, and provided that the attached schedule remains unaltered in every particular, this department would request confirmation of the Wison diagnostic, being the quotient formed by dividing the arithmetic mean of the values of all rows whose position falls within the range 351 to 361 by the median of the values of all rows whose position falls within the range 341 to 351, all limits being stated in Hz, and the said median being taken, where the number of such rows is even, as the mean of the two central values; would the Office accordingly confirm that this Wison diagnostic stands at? 1.3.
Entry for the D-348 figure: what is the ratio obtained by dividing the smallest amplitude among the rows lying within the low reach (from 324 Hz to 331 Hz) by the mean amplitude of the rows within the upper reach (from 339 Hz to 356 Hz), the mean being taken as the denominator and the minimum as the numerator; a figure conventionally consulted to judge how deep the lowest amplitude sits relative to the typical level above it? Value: 0.65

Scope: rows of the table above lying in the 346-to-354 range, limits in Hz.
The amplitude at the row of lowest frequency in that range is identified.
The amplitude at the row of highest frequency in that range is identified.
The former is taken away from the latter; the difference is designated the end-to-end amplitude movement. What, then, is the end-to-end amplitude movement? 1.1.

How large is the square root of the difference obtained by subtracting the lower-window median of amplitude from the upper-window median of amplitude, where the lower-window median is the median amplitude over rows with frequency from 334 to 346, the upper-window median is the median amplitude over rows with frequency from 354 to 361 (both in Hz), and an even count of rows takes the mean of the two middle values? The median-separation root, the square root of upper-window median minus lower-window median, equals 2.1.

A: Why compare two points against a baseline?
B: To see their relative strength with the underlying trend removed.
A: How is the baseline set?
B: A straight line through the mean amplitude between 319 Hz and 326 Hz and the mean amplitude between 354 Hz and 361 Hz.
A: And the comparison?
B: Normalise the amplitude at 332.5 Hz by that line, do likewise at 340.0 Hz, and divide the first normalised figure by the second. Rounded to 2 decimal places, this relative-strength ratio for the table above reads 0.89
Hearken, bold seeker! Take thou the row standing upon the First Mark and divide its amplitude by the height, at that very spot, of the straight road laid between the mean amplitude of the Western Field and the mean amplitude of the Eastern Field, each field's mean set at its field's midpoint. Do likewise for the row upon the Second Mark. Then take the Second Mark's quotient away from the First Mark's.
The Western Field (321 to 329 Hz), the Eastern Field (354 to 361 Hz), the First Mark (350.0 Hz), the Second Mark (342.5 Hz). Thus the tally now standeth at 0.21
